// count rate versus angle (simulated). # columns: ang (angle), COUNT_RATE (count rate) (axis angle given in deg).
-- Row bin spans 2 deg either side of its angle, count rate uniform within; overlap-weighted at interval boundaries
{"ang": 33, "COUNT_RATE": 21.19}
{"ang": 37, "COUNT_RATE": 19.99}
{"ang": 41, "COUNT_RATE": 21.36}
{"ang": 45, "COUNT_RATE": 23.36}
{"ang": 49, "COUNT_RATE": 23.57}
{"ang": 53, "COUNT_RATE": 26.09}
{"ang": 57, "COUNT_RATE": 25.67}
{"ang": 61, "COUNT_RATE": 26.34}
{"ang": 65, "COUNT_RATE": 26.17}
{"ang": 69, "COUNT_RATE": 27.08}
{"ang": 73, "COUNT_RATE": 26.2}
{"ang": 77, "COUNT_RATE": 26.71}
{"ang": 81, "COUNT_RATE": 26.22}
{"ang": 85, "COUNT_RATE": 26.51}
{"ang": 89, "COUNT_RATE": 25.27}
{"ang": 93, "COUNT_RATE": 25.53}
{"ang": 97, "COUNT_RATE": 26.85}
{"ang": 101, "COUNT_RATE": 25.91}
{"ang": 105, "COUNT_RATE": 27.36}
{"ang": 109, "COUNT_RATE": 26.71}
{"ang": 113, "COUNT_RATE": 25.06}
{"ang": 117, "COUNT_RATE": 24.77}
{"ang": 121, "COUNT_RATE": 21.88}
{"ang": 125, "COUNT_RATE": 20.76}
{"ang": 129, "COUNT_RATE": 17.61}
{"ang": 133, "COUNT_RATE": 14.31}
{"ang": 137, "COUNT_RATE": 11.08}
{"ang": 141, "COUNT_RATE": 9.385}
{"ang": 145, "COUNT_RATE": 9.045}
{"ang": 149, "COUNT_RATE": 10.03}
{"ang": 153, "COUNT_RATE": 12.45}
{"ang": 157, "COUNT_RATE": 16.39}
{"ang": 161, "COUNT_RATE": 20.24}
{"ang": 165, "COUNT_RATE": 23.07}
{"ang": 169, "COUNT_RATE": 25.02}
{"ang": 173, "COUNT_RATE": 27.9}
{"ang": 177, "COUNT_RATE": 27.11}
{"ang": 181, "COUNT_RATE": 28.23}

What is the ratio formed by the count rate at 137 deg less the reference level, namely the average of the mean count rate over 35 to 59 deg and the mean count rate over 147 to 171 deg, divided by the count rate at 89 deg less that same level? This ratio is -2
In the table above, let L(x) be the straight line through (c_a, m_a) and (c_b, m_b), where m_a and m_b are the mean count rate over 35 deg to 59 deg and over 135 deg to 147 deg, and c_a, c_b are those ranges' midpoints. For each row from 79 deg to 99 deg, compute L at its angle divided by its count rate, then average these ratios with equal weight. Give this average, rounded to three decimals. 0.664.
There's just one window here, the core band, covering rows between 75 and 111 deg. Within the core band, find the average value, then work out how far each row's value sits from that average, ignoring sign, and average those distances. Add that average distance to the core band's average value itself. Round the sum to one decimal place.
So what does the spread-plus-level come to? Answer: 26.9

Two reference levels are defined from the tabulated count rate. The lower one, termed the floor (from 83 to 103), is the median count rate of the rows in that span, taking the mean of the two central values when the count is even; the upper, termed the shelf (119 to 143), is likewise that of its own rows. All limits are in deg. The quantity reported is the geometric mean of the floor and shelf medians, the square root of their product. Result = 20.3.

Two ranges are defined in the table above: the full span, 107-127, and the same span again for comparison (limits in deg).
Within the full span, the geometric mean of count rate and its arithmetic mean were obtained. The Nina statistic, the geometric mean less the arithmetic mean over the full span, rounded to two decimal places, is -0.10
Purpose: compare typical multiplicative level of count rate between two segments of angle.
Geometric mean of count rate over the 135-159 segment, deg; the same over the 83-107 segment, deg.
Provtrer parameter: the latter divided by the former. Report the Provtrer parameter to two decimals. 2.35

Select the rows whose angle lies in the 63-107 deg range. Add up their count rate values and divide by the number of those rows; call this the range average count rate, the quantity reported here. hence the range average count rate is 26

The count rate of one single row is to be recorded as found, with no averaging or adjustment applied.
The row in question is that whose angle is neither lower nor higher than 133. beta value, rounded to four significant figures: 14.31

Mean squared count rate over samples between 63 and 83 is 701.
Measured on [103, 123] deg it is 636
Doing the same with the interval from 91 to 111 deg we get 701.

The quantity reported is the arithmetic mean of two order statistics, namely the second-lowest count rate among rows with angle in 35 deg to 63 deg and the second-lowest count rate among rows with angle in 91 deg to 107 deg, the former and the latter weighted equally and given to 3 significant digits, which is 23.6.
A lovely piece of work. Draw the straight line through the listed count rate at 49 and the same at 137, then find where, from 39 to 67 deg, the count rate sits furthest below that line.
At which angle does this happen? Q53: 41 deg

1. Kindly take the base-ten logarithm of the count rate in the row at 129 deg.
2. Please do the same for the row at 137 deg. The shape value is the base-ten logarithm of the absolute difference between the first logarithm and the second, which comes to -0.7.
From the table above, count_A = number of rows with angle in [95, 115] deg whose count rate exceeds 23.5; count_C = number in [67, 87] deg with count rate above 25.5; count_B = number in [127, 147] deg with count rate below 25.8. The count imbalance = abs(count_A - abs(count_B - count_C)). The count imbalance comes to 5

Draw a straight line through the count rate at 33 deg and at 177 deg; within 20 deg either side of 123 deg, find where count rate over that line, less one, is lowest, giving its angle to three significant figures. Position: 141 deg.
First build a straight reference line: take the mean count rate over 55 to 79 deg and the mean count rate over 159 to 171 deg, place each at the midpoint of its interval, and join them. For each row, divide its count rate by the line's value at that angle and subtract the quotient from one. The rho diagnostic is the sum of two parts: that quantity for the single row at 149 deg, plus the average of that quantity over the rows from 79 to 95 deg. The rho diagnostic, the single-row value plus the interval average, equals 0.56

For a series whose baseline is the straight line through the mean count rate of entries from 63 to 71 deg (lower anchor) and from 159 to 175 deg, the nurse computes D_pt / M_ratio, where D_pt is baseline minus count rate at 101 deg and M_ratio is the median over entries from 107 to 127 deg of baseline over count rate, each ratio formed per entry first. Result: -0.15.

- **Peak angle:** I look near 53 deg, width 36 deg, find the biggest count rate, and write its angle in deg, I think 69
